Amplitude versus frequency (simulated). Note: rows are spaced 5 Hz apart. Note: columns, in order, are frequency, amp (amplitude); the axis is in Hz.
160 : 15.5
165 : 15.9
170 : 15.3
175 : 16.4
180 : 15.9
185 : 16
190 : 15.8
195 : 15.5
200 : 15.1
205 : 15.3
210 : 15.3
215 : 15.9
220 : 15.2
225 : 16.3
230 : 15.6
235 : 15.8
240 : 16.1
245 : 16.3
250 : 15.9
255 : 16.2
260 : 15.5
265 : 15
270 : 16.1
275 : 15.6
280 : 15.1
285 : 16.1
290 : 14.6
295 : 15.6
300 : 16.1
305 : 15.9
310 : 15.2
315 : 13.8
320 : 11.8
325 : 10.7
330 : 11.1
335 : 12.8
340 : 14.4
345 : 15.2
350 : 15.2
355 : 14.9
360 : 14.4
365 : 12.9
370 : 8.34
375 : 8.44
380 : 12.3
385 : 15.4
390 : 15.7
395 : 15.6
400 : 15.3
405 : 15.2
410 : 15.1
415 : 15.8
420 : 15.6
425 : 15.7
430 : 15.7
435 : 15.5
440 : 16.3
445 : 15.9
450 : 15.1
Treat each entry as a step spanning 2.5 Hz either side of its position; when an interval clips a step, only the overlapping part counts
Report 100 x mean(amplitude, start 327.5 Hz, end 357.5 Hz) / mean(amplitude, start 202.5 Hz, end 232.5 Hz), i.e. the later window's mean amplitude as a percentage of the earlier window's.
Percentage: 89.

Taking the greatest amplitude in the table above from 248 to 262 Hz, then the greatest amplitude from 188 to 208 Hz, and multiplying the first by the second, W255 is 256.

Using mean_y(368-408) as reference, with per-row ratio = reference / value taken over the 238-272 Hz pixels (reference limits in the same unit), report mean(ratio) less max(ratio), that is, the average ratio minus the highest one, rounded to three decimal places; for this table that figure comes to -0.048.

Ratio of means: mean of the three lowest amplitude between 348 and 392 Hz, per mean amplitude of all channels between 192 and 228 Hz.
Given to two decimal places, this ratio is 0.62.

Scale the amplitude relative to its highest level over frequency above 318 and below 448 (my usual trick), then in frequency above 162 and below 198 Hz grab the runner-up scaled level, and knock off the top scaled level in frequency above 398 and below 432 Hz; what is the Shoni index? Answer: 0.01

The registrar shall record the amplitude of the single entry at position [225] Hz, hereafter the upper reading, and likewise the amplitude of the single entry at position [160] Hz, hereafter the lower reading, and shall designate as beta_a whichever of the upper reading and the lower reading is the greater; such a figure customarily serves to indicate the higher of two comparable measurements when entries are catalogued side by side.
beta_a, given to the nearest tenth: 16.3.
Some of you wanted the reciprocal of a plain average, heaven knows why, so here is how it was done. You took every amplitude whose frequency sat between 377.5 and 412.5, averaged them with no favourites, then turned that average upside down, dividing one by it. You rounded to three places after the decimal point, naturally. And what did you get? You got 0.067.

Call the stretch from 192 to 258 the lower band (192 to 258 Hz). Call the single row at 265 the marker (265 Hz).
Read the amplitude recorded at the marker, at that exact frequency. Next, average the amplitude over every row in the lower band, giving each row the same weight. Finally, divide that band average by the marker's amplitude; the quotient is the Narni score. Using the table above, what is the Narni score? 1.05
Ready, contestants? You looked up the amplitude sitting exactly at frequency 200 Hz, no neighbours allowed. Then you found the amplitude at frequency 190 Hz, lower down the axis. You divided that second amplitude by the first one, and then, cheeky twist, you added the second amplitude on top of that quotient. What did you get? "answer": 16.8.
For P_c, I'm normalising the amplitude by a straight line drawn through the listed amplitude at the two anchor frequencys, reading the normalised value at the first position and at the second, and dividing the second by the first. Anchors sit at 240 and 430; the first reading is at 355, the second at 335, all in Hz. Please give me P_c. 0.86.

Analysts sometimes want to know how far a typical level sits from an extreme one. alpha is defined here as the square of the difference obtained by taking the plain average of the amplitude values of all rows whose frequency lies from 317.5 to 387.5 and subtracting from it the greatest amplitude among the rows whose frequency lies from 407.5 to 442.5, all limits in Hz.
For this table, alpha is 12.9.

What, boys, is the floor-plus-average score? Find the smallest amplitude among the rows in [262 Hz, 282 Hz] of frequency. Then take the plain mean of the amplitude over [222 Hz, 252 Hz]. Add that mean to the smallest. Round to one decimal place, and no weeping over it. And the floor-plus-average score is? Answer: 31.0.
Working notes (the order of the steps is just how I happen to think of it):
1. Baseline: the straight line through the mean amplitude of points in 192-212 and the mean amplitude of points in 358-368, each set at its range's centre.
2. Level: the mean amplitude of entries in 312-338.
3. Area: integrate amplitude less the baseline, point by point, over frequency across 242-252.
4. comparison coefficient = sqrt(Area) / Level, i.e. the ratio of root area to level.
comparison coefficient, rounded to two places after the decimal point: 0.30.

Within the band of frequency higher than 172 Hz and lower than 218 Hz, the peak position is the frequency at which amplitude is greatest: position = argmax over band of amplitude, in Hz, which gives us 175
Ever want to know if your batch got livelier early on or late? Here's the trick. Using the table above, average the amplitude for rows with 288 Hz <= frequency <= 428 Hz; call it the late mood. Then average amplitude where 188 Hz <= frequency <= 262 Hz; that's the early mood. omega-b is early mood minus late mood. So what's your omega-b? 1.68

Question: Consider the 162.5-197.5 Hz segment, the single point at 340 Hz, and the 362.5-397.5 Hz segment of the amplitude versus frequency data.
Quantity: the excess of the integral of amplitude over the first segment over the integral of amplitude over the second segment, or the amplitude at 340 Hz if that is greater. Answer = 111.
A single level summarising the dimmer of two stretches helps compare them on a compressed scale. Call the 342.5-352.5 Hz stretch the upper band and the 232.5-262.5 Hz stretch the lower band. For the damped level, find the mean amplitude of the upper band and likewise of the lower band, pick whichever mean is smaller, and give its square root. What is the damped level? 3.90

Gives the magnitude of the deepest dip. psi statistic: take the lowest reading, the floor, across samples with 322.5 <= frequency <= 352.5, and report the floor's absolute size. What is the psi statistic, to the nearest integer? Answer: 11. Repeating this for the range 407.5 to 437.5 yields 15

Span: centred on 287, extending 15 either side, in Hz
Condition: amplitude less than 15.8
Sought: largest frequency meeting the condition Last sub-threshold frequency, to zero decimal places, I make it 295 Hz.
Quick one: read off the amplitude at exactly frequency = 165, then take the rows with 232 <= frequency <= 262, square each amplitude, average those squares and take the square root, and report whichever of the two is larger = 15.97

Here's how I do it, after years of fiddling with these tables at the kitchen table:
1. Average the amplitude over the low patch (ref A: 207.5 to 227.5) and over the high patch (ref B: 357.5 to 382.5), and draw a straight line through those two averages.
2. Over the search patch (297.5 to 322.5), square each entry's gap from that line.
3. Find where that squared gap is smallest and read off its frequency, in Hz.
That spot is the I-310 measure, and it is 320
